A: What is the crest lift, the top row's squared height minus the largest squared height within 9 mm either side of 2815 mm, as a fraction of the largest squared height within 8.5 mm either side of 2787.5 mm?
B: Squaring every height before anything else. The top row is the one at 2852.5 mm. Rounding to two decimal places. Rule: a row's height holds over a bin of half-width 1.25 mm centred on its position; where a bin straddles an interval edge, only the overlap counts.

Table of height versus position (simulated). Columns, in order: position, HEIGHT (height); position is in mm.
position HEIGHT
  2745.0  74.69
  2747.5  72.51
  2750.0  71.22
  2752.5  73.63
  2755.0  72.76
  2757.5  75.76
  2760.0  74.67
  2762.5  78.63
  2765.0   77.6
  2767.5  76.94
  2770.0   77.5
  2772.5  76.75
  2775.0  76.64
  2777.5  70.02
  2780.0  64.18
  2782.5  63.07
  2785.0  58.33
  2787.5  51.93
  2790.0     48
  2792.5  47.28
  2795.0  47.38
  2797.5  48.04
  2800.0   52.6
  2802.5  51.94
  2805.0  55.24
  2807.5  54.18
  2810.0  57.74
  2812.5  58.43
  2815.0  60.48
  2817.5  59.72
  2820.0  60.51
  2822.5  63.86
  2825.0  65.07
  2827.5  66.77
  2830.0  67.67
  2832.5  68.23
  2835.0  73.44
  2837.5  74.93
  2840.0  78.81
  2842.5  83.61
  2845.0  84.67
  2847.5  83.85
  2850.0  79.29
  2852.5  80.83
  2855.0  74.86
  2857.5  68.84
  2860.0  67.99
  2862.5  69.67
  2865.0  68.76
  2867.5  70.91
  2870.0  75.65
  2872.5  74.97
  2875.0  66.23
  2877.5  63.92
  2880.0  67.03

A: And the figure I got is 0.60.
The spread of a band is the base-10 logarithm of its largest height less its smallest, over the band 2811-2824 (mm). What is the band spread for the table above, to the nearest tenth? 0.7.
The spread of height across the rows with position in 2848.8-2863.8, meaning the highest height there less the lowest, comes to 13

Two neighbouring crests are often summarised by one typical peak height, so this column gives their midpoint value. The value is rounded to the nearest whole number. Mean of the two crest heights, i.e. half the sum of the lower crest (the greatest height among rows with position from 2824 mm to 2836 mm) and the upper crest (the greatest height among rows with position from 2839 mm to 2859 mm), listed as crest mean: 79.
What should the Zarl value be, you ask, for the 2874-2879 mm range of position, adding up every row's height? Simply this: 130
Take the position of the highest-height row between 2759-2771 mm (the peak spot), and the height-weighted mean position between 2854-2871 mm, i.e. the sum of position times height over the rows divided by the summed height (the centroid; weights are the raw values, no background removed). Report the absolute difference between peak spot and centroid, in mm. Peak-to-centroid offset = 100.0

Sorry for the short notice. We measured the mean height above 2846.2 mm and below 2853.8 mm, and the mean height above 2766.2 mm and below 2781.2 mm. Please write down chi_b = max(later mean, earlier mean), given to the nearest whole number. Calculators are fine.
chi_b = 81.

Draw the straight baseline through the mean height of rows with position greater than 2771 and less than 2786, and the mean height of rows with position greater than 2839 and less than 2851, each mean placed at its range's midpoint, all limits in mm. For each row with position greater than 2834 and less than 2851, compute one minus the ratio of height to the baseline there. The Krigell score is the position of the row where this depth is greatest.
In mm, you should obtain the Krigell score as 2835.0 mm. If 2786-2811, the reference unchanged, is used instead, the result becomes 2795.0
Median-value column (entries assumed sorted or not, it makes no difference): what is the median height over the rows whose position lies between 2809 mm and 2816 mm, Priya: 58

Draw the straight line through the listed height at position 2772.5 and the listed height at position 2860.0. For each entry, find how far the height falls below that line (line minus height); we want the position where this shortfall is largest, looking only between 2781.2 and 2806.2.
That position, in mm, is 2792.5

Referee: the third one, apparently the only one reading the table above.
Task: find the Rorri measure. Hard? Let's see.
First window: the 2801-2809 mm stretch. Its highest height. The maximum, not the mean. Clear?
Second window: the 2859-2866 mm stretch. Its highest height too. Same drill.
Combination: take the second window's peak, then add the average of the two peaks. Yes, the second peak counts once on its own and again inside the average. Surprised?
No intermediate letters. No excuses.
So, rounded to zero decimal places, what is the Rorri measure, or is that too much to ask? 132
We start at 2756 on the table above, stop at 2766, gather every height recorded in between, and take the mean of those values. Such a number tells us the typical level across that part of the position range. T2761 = 77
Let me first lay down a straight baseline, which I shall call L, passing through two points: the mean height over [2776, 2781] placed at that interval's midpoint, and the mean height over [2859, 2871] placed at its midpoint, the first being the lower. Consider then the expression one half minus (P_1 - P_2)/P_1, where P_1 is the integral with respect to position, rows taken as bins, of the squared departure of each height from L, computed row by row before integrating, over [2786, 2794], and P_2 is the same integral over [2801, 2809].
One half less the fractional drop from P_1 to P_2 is 0.1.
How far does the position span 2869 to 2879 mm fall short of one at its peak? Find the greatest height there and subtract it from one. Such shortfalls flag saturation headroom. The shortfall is -75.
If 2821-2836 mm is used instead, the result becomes -72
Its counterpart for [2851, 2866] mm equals -80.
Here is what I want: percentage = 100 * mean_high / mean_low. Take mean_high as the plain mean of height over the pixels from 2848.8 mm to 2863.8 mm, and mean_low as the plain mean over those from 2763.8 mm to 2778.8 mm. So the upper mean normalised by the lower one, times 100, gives 97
